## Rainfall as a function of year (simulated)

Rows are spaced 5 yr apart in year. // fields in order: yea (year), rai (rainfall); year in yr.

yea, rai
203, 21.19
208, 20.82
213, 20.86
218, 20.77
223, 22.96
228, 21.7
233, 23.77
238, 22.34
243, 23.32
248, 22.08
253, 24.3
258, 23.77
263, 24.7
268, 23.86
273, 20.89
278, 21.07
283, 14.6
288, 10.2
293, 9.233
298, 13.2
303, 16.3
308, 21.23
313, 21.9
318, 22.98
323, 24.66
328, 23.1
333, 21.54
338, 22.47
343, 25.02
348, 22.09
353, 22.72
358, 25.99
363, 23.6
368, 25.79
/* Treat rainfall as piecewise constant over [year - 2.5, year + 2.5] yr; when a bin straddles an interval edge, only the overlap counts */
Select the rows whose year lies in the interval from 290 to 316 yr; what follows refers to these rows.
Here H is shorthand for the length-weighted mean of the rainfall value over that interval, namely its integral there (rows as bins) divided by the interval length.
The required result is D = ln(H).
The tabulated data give 2.80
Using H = 16.4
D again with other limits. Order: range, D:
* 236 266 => 3.15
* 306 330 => 3.13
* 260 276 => 3.14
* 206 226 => 3.06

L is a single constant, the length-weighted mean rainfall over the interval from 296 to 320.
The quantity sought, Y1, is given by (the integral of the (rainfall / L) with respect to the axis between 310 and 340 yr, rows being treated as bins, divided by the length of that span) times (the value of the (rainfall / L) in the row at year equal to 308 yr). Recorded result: 1.3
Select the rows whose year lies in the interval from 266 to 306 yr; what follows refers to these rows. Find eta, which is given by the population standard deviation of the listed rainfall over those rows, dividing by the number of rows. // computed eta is 5.0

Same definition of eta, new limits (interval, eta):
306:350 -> 1.2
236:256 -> 0.9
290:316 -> 4.8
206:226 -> 0.9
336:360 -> 1.6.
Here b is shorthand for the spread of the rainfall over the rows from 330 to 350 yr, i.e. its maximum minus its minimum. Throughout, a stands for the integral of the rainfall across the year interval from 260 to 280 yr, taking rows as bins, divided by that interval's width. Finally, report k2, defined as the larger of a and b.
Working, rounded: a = 22.7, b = 3.5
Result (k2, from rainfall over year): 22.7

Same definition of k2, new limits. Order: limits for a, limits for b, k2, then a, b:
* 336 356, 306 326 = 23.2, 23.2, 3.4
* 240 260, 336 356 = 23.3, 23.3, 2.9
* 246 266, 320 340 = 23.8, 23.8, 3.1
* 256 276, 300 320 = 23.2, 23.2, 6.7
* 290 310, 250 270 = 14.7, 14.7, 0.9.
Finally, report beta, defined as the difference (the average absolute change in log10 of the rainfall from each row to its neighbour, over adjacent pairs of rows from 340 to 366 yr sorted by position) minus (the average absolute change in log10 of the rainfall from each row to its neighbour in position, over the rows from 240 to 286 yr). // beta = 0.00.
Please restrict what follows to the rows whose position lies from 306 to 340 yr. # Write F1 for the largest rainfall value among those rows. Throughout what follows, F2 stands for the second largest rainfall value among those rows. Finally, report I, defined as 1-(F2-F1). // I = 2.56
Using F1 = 24.66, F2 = 23.1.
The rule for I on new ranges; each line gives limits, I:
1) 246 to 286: 1.40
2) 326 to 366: 1.97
